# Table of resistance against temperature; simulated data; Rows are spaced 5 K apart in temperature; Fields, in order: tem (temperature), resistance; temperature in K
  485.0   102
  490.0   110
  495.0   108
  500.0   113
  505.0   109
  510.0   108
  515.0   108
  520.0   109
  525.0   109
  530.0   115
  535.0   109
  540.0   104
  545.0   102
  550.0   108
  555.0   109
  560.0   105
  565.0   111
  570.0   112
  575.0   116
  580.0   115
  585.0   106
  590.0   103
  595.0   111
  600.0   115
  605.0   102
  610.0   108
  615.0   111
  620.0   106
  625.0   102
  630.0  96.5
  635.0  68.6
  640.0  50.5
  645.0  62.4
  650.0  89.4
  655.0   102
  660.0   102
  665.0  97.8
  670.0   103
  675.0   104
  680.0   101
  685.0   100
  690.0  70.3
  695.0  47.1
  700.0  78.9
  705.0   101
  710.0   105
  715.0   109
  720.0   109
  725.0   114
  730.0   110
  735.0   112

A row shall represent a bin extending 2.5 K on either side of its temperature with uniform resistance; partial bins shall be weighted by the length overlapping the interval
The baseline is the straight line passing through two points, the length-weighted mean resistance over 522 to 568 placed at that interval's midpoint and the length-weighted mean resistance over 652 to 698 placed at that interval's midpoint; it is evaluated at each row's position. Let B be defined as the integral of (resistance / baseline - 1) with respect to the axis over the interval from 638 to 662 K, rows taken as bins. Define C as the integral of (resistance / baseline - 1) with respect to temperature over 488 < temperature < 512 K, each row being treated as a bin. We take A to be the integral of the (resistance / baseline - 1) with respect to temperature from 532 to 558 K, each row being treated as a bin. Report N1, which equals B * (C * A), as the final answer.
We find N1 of -1.0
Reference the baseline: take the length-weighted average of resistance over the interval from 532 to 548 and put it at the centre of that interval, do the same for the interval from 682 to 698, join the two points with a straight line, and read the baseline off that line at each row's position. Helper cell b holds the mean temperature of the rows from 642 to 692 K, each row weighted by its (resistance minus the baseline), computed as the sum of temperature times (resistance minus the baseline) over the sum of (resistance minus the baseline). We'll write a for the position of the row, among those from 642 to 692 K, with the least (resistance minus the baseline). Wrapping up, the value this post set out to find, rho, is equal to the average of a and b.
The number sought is 659.0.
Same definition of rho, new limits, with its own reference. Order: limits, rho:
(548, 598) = 568.3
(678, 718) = 698.9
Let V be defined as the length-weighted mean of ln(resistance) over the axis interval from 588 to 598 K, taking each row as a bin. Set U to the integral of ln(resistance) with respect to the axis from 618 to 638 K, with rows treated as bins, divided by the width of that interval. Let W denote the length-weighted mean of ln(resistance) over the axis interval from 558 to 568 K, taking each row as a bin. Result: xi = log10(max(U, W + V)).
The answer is 0.9714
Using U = 4.50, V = 4.68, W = 4.68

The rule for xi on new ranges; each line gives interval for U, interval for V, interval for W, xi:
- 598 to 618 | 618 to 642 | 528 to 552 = 0.9582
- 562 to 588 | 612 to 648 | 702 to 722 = 0.9575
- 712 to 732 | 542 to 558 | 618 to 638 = 0.9623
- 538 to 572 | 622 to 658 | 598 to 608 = 0.9571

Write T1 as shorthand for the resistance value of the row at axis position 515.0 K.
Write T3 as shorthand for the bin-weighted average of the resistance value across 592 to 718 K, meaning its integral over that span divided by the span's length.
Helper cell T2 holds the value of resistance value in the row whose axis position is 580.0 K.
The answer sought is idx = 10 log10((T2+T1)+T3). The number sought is 25.0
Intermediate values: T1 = 108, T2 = 115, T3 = 94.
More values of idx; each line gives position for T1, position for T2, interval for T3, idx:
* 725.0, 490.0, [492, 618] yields 25.2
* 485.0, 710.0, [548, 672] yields 24.9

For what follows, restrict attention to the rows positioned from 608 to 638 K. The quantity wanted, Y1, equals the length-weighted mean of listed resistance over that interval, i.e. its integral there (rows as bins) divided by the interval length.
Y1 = 98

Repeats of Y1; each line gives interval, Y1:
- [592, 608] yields 109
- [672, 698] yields 85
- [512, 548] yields 108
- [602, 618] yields 107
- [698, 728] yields 103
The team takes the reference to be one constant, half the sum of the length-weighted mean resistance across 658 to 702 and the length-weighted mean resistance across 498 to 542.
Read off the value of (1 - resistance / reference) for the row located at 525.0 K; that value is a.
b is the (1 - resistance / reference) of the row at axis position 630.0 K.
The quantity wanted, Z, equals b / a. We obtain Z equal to -0.3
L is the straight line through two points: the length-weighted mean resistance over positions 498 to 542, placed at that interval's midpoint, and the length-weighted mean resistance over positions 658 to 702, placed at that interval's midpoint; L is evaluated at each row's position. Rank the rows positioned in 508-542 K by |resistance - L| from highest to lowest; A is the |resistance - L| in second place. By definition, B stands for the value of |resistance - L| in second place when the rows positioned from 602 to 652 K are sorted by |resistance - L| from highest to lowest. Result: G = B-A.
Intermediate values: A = 3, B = 31.3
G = 28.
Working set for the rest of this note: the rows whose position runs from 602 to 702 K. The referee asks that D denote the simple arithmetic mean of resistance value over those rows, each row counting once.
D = 90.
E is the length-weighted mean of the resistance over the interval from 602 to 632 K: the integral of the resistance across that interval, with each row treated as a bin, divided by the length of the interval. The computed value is 105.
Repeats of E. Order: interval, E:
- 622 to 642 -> 81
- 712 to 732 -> 110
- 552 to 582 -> 111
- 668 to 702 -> 86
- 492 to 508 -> 110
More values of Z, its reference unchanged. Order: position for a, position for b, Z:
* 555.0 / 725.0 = 1.5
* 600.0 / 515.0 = 0.6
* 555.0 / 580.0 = 1.6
